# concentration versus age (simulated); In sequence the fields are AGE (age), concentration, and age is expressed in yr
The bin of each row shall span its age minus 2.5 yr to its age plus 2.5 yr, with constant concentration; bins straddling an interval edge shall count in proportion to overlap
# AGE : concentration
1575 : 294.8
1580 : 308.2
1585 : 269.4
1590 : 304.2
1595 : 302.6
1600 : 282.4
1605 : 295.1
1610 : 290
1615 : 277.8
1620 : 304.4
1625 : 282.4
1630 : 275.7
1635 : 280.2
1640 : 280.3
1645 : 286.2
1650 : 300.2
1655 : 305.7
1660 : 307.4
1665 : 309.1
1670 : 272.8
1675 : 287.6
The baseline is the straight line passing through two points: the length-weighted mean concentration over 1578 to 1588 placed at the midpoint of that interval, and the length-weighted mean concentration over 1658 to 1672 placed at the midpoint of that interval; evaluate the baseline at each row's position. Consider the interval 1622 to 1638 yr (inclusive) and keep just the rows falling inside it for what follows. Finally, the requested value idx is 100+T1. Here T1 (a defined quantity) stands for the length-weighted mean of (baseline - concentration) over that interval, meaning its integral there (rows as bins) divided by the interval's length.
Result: 113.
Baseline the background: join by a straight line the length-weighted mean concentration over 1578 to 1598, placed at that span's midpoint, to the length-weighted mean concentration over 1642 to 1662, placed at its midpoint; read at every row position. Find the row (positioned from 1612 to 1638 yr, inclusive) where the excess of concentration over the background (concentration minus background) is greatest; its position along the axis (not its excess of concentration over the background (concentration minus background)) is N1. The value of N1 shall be 1620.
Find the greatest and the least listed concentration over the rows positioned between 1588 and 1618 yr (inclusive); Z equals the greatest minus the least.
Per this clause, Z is 26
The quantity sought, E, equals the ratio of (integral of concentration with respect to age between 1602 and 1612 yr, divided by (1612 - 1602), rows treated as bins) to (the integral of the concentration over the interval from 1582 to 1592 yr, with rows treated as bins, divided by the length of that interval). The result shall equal 1.02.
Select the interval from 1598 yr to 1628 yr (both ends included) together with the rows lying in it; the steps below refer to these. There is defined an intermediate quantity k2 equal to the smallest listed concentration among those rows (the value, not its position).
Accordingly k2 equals 277.8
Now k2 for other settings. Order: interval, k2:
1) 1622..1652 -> 275.7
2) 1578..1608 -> 269.4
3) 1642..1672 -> 272.8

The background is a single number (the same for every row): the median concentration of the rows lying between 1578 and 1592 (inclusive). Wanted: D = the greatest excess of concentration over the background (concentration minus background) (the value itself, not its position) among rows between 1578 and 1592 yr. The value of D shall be 4.0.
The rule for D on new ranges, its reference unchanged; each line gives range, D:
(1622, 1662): 3.2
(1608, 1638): 0.2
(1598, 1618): -9.1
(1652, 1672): 4.9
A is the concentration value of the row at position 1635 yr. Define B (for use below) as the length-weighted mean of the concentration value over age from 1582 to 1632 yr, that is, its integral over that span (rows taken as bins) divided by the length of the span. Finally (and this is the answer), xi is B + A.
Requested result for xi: 569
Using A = 280.2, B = 288.7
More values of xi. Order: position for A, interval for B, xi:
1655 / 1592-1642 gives 593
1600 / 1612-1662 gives 572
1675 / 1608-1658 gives 576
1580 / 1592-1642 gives 596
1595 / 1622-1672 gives 593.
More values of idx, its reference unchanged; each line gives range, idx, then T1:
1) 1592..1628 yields 101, 1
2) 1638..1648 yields 110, 10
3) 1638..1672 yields 101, 1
